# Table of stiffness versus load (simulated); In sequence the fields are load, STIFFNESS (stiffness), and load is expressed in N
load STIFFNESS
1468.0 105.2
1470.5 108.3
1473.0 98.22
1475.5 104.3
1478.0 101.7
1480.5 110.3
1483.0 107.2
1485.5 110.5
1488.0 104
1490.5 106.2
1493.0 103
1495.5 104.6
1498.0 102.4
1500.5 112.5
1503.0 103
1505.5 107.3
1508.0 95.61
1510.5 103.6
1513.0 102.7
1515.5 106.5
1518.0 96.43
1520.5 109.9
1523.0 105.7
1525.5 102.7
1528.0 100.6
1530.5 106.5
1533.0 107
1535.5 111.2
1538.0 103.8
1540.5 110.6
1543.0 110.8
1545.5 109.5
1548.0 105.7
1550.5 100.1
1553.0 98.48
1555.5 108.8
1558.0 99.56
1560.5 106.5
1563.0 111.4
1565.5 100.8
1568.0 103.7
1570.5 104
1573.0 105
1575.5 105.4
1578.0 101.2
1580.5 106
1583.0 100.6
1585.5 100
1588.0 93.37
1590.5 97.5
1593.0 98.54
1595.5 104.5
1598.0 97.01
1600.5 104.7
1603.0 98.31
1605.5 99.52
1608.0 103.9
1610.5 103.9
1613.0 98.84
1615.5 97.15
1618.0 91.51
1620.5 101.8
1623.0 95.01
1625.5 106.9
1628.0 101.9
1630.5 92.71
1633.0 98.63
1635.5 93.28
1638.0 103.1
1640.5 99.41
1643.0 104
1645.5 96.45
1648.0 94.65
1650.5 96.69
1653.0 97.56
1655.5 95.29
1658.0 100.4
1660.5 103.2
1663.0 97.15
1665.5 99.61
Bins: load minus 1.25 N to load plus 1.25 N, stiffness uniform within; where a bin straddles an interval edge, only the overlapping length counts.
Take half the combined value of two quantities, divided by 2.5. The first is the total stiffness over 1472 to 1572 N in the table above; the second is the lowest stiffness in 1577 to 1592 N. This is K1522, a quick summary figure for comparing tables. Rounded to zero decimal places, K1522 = 858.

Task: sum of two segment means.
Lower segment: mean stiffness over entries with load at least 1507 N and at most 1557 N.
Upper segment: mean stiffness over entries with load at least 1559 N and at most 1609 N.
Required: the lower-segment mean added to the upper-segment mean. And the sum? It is 207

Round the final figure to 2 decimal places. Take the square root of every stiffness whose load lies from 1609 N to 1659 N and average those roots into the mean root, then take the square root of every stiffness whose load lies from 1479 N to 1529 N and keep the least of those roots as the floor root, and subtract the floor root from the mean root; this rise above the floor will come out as 0.14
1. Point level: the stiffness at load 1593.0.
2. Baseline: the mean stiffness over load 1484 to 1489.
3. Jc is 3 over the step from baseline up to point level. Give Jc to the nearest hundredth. -0.34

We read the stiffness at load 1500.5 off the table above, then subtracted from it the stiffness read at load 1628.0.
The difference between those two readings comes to 11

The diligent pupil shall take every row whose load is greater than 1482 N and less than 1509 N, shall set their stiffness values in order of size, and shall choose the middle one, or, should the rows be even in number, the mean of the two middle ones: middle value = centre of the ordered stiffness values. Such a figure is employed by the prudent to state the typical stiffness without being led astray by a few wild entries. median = 105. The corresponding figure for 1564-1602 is 101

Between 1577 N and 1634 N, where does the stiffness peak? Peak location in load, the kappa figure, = 1625.5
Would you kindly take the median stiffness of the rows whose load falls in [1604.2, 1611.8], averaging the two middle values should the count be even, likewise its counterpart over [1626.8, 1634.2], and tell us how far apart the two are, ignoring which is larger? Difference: 5.3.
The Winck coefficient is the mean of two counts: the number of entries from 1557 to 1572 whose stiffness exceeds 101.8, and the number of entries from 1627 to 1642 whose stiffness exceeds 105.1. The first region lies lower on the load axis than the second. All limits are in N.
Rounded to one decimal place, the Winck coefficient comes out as 2.0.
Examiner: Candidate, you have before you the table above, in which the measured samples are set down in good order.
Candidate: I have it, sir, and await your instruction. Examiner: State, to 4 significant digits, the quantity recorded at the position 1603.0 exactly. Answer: 98.31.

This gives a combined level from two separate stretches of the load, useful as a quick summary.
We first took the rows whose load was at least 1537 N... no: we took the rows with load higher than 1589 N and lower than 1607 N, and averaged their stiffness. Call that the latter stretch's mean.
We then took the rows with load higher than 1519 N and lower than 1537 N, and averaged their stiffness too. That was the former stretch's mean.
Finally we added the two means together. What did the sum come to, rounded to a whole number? 206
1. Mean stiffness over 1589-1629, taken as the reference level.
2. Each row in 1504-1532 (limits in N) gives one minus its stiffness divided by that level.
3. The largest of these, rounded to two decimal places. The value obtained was 0.04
